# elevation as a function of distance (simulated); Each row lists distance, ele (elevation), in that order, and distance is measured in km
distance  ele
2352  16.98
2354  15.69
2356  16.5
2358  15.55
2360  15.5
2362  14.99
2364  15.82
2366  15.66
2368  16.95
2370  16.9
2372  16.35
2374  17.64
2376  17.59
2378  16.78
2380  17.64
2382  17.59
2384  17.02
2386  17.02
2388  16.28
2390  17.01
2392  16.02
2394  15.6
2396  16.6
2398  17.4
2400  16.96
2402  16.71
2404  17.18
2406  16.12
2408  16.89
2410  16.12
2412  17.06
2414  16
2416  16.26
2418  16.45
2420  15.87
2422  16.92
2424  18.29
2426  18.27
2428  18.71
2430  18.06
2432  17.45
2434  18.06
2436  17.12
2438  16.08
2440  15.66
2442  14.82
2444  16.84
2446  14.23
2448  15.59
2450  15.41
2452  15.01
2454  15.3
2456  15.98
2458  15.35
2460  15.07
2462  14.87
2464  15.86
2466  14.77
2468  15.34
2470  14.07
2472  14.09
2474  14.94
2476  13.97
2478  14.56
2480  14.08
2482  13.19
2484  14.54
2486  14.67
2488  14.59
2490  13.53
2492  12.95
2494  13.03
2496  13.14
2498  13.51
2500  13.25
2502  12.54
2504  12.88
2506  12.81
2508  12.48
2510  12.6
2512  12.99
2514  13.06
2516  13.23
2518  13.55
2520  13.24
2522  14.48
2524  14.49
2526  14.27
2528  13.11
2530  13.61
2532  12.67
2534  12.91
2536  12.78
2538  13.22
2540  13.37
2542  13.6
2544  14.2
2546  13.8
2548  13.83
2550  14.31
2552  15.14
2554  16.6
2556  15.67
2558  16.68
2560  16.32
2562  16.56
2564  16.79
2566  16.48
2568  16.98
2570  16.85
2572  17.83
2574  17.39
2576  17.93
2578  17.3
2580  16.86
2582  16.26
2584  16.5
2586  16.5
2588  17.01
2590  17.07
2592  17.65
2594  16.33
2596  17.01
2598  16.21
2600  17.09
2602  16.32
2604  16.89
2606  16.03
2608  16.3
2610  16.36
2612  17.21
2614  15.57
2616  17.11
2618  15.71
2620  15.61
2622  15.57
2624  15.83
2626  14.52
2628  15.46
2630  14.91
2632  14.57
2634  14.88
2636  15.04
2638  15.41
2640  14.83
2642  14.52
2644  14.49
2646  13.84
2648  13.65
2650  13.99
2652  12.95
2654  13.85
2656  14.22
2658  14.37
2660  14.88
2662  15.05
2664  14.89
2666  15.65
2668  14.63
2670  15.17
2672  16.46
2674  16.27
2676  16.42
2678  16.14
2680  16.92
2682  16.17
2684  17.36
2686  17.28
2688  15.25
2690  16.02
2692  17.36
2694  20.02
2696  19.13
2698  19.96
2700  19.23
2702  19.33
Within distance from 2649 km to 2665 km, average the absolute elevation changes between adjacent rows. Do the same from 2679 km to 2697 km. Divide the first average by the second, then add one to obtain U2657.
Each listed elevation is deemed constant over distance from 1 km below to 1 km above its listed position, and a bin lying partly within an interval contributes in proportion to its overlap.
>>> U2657 1.4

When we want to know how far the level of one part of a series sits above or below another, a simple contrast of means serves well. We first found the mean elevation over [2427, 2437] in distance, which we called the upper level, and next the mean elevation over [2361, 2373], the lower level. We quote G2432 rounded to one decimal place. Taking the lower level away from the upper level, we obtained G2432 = 1.8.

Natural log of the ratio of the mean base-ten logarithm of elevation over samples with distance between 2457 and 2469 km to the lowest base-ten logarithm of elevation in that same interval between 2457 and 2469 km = 0.011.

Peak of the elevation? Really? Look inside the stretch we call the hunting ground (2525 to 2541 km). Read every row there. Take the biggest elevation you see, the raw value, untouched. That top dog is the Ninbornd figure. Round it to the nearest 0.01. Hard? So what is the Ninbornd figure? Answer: 14.27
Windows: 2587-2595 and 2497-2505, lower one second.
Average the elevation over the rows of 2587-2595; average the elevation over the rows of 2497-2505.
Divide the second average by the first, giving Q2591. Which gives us 0.8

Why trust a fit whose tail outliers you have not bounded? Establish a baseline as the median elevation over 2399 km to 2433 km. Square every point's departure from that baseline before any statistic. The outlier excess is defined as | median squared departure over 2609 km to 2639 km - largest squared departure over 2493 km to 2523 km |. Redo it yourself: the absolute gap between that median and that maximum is 18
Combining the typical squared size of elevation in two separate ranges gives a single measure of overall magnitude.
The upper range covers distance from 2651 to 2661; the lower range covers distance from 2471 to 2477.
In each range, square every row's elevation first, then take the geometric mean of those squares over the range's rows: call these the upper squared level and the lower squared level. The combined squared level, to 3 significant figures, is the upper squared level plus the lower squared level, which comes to 402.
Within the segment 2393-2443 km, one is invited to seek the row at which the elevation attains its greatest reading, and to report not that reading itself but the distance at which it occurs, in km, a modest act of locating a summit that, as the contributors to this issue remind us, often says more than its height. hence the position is 2428 km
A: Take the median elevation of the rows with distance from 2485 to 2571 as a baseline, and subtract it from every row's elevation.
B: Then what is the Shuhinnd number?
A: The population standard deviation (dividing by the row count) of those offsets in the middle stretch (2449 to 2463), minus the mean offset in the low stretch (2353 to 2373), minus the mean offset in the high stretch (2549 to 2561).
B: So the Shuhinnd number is -4.3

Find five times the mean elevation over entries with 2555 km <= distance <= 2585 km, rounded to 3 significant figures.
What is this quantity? 84.1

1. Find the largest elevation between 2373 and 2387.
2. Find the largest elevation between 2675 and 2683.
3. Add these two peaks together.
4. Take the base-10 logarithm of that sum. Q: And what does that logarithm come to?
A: 1.54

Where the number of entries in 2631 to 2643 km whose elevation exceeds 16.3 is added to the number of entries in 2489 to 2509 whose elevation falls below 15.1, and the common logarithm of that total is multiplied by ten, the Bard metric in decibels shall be 10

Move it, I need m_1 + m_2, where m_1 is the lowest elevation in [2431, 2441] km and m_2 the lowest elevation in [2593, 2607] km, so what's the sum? 32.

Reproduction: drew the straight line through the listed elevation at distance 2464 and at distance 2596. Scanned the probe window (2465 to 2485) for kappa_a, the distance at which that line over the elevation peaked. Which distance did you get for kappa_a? 2482 km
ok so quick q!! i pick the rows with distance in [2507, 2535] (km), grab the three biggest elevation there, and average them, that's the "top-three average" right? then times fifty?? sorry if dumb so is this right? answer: 721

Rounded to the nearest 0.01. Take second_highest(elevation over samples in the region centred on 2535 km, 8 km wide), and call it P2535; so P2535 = 12.91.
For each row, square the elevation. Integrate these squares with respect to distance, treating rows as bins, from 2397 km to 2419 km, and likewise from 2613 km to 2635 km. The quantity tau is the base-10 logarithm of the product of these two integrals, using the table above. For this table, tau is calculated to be 7.51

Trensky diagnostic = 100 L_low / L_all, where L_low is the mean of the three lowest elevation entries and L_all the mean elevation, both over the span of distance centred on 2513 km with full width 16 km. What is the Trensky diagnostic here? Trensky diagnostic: 97.2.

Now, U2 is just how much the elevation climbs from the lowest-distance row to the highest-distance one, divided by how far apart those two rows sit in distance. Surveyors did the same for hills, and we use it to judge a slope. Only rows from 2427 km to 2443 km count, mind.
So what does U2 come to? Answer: -0.28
